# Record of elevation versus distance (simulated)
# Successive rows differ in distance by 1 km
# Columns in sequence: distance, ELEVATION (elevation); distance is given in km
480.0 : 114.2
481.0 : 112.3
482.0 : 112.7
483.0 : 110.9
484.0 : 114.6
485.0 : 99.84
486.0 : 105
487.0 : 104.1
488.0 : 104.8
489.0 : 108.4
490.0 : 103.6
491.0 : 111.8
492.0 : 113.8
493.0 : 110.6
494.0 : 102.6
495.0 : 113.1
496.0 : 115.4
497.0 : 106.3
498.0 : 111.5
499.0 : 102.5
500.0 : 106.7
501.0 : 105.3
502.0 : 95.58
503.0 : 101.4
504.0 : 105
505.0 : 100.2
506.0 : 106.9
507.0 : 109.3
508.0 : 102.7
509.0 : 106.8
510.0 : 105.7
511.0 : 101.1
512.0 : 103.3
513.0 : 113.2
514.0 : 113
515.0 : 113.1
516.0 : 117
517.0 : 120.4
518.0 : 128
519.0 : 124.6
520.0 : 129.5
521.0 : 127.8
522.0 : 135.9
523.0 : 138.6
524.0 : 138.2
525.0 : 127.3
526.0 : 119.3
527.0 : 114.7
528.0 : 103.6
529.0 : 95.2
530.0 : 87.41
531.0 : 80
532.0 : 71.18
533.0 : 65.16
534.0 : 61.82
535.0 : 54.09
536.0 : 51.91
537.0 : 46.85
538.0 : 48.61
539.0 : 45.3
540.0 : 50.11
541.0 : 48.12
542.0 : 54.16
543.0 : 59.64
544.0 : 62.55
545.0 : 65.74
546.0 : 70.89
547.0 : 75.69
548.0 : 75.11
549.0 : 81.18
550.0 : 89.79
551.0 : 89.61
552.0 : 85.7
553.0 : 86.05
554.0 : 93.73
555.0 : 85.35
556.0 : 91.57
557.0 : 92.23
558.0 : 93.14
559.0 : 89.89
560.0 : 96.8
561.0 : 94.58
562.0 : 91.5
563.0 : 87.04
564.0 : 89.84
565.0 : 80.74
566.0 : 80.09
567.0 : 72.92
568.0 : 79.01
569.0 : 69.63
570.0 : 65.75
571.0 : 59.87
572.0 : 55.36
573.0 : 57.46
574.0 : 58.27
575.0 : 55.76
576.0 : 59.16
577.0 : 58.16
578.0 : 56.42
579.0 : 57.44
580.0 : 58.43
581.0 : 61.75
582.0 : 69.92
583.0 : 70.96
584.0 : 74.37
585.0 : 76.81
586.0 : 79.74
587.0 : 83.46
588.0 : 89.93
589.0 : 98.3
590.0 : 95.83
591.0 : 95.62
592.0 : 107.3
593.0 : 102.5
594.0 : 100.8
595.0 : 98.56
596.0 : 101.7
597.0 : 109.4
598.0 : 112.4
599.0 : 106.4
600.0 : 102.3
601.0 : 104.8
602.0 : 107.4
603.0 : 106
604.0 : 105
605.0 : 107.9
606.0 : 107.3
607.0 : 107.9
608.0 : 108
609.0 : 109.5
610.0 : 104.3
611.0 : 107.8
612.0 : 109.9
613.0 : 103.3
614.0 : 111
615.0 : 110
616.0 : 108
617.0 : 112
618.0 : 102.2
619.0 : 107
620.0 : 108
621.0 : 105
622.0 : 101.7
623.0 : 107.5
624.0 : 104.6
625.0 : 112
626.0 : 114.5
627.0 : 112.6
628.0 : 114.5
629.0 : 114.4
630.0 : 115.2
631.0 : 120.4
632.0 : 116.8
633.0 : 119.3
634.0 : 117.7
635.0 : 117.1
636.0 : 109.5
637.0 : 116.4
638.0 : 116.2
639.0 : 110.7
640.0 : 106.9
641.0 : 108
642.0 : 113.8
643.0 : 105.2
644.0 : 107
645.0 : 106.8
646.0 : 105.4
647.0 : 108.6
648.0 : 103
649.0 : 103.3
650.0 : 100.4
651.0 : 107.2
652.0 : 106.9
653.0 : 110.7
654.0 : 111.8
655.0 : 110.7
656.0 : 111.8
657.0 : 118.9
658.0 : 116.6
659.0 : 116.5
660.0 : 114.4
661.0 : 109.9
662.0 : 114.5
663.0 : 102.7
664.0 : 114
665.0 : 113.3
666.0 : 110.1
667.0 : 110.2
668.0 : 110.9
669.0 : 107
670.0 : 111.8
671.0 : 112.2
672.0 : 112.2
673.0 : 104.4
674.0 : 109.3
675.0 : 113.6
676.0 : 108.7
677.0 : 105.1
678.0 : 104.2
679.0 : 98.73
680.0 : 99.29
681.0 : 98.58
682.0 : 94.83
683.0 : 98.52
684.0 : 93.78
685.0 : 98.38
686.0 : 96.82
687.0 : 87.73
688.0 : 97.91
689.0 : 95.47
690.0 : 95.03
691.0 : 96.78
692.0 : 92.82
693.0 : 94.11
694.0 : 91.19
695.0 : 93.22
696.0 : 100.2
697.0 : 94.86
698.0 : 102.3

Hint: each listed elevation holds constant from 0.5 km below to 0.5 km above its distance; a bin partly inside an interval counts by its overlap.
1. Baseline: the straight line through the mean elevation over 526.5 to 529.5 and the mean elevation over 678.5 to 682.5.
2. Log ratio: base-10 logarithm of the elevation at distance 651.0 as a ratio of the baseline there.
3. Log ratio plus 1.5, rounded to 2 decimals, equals 1.53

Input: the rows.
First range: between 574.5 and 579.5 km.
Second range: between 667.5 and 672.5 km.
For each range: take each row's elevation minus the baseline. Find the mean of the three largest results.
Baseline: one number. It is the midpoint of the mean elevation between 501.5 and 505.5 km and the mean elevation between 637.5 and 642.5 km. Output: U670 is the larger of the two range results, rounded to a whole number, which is 6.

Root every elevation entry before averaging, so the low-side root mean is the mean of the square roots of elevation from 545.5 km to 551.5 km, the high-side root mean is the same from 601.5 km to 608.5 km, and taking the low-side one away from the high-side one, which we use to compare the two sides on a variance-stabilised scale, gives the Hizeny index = 1.4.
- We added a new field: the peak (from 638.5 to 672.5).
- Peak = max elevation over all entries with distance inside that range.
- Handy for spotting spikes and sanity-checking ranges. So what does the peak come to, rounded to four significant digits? 118.9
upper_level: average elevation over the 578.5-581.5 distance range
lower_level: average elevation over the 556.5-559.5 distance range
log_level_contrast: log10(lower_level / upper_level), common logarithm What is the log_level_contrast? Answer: 0.19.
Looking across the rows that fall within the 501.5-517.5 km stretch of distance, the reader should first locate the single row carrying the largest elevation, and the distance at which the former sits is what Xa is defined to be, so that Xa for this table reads 517.0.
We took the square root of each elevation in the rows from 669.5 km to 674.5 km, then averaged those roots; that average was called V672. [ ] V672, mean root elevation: 10.5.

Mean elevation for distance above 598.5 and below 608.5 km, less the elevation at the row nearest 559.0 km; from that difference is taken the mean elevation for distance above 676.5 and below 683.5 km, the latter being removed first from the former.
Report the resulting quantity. -83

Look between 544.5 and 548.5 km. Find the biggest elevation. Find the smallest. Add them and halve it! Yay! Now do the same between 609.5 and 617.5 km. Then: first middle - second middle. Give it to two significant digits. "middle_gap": -37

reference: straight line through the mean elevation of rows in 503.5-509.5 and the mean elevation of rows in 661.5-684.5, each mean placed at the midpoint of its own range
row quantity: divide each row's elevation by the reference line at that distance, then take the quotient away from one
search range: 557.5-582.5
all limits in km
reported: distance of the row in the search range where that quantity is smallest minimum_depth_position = 560.0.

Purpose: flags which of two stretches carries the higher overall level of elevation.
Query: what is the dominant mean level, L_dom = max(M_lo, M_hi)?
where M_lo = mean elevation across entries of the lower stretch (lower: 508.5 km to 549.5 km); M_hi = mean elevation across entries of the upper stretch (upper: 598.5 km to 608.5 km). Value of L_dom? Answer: 106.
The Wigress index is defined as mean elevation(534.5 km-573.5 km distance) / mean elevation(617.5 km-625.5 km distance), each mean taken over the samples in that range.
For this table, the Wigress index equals 0.69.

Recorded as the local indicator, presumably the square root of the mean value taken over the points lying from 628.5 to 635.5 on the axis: 10.8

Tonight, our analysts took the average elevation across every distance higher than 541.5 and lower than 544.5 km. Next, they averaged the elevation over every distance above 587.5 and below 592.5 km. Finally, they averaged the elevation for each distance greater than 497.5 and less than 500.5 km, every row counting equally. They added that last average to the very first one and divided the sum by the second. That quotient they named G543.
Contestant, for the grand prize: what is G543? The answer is 1.70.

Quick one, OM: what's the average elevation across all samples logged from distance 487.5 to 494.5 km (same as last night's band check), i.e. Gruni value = 108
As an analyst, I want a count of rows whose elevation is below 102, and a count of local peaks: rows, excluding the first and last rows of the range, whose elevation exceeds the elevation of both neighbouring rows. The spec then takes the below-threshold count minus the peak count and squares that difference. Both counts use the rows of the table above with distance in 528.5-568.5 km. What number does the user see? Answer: 1024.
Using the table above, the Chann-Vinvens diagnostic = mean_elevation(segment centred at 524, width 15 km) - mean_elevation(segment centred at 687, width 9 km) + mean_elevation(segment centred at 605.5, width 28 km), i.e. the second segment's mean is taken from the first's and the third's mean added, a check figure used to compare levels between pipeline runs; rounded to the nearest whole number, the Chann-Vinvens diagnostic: 129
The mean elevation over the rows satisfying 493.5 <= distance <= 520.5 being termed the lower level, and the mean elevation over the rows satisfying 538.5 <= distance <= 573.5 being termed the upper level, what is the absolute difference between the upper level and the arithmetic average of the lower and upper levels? 17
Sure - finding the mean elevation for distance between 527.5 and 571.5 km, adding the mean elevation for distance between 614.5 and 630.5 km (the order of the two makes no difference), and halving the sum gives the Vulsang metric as 92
